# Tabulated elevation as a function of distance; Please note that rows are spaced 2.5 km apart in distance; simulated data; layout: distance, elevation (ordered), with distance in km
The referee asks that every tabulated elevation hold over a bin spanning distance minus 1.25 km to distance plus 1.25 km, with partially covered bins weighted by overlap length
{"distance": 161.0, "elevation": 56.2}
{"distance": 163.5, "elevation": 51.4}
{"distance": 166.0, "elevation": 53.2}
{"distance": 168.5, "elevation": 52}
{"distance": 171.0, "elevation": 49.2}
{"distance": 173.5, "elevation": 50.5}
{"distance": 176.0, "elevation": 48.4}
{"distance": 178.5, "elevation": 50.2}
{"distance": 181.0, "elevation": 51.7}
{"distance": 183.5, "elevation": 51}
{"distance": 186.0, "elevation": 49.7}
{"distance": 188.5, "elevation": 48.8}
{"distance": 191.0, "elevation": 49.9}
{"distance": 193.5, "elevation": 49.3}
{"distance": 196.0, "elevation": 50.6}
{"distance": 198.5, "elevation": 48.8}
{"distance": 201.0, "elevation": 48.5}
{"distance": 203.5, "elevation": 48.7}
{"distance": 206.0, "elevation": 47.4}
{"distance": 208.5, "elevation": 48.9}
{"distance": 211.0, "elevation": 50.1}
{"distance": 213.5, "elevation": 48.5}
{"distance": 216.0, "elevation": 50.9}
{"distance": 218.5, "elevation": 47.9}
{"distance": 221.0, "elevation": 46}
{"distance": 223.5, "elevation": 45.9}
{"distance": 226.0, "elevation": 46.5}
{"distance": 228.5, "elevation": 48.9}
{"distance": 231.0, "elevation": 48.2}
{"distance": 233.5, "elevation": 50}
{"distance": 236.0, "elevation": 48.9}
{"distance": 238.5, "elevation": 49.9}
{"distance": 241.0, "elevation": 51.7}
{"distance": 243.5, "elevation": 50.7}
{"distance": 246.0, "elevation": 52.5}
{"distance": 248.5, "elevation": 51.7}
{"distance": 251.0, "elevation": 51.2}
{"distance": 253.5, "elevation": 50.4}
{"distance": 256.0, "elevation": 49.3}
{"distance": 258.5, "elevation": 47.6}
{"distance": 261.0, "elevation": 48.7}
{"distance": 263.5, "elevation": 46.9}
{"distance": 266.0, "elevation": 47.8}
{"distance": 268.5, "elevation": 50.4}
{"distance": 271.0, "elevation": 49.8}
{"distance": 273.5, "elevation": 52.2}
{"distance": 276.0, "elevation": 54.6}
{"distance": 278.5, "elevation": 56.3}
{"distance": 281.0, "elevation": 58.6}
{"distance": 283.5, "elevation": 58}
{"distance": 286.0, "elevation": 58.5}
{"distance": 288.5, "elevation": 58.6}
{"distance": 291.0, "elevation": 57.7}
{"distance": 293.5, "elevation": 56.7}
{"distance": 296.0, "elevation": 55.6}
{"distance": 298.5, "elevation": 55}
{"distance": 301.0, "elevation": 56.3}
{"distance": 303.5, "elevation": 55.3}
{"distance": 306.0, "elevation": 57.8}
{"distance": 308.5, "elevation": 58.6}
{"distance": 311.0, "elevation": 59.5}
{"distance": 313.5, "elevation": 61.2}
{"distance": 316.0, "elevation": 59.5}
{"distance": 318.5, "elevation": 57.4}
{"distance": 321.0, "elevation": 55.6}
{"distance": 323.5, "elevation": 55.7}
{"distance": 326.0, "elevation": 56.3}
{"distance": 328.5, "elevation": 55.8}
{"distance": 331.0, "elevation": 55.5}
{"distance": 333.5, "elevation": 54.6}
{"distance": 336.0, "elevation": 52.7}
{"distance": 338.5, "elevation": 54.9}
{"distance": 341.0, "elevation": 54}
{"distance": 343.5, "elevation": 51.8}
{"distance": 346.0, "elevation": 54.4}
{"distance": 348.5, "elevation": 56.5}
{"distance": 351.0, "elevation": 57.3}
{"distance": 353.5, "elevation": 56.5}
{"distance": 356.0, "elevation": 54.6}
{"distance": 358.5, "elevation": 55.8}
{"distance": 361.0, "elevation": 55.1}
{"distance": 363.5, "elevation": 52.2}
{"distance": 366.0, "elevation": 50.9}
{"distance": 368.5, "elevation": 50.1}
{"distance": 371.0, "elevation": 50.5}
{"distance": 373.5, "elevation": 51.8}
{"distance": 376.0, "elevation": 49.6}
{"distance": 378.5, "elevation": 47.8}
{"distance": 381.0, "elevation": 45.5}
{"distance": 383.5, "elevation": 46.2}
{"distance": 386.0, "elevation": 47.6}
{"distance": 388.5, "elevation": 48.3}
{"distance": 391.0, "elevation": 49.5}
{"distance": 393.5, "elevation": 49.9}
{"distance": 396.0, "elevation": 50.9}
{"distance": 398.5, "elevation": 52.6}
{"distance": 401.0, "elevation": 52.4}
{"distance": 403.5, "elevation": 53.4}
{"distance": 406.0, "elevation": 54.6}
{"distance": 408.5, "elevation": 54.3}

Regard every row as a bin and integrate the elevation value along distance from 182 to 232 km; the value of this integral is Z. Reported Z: 2437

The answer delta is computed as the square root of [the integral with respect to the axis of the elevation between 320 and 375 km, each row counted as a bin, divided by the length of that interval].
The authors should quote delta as 7.4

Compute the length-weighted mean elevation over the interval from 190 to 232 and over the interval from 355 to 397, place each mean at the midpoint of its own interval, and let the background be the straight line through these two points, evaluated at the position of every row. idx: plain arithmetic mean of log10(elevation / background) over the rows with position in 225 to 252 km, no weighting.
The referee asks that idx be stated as 0.010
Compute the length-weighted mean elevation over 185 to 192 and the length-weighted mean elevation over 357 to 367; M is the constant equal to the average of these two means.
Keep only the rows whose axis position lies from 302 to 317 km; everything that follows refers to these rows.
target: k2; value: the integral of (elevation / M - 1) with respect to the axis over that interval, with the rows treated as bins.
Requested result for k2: 2.1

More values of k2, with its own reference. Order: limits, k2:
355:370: 0.4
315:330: 1.5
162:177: -0.2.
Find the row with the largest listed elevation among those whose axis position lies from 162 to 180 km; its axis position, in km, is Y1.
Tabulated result 166.0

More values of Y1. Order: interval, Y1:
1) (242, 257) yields 246.0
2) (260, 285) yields 281.0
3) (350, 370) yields 351.0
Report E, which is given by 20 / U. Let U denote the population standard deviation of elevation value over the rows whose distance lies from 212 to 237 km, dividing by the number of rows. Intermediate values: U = 1.6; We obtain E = 12.7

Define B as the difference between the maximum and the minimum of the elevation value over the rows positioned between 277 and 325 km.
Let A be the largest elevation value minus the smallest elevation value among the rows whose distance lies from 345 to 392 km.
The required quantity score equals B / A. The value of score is 0.5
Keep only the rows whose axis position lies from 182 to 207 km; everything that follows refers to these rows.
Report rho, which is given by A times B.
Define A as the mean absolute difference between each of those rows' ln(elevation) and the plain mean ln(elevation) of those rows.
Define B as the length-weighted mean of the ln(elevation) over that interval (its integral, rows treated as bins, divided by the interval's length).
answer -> 0.07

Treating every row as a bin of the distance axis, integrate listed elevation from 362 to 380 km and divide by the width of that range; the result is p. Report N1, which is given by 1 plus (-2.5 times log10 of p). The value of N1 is -3.26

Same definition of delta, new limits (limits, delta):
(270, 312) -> 7.5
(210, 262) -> 7.0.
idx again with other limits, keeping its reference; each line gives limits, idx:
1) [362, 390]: -0.011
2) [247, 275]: 0.005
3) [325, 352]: 0.041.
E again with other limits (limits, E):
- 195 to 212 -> 20.4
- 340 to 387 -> 5.7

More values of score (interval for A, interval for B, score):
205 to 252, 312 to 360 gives 1.4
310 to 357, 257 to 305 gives 1.2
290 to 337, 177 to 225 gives 0.7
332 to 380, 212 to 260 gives 0.7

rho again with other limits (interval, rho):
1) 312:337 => 0.12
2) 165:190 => 0.09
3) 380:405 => 0.17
